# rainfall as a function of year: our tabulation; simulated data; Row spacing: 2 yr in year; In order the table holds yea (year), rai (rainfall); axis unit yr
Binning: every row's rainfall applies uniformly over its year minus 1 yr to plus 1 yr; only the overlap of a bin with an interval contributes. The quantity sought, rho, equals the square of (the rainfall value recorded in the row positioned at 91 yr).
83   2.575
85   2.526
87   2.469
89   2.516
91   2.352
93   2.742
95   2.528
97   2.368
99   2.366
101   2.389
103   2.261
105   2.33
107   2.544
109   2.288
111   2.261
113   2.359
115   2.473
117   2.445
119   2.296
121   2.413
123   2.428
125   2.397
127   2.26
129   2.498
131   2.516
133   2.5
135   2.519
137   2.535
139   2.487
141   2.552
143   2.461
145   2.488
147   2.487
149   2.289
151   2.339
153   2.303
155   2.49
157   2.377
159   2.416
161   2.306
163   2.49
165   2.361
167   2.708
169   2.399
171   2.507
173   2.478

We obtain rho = 5.53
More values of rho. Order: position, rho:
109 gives 5.23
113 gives 5.56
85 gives 6.38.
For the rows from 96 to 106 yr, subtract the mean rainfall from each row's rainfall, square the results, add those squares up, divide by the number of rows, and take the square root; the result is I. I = 0.05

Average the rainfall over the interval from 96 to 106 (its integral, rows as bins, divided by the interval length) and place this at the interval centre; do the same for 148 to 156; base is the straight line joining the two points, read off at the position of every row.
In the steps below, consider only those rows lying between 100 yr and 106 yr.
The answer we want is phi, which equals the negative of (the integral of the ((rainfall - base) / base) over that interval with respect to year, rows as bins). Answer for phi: 0.0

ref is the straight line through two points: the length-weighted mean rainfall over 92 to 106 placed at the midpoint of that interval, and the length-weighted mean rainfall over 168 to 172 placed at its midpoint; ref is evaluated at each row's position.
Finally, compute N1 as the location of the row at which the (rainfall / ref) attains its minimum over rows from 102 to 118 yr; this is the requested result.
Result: 111 yr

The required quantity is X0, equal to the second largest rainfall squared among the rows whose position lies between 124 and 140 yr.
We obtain 6.35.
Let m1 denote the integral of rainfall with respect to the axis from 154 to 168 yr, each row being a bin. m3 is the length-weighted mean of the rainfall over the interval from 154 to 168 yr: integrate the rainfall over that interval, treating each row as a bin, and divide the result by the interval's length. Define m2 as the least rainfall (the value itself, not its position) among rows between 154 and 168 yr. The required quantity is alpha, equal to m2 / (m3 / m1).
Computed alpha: 32.3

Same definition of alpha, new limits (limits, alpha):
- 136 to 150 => 32.0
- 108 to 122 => 31.7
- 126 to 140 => 31.6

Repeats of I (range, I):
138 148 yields 0.03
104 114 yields 0.10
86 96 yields 0.13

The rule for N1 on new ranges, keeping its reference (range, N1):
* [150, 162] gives 153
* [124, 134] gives 127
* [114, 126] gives 119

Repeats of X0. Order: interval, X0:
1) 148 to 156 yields 5.47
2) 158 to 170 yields 6.20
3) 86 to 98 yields 6.39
